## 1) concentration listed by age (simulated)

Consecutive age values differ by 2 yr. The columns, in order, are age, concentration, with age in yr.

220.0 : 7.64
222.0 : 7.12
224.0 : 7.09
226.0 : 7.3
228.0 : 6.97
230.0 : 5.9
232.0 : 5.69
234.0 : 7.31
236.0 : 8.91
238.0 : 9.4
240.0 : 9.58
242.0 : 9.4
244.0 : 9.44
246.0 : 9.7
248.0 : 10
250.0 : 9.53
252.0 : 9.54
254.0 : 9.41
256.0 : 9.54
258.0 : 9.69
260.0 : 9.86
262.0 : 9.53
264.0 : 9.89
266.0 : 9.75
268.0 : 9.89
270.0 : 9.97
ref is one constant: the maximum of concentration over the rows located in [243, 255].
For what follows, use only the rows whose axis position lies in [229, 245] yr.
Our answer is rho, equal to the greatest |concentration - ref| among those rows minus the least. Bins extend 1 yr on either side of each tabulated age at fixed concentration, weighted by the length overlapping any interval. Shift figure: 3.9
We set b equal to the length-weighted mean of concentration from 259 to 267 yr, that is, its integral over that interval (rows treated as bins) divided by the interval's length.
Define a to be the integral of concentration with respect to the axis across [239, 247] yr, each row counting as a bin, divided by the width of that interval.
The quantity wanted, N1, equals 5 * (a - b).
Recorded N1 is -1.1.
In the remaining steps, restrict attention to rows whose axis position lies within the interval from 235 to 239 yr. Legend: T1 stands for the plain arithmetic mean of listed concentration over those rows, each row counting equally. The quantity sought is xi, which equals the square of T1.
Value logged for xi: 83.8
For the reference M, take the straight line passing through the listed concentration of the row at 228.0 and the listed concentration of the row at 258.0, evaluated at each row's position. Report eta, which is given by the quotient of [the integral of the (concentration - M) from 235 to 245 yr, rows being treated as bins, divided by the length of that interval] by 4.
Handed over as 0.32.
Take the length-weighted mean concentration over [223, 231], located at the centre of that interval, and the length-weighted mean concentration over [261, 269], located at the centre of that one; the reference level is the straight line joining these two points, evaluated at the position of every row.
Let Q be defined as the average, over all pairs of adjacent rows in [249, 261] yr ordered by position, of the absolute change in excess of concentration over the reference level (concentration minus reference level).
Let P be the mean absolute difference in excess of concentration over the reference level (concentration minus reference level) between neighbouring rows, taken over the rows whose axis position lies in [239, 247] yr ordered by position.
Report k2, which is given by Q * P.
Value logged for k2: 0.018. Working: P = 0.19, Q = 0.10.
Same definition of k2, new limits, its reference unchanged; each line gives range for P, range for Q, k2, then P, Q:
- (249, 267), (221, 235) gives 0.115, 0.18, 0.63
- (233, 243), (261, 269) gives 0.092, 0.53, 0.17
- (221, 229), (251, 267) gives 0.045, 0.24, 0.19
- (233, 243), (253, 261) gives 0.008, 0.53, 0.02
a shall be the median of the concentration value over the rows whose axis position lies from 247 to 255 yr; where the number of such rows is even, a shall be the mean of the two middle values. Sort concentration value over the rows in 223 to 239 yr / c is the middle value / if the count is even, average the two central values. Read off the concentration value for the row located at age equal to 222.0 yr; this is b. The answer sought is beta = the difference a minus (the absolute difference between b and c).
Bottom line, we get 9.5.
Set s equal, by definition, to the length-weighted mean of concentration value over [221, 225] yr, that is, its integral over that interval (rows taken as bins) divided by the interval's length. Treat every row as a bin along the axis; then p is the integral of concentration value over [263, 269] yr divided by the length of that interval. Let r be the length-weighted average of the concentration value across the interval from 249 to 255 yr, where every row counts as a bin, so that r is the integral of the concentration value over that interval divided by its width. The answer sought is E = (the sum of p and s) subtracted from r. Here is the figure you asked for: -7.5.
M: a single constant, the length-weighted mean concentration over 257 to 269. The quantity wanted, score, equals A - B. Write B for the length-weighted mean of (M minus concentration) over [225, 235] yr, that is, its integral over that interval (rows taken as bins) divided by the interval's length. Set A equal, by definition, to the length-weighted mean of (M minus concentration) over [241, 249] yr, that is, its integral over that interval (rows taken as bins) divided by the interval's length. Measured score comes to -3.0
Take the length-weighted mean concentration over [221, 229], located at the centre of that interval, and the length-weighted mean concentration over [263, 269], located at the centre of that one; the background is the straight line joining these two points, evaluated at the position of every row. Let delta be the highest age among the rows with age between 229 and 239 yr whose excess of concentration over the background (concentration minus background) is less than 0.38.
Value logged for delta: 234.0 yr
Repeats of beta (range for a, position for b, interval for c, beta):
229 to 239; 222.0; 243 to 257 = 4.9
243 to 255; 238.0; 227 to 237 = 7.1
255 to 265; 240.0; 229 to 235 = 6.0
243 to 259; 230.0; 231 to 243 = 6.3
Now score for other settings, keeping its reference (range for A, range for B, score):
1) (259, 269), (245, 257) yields -0.2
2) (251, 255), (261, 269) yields 0.3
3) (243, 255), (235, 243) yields -0.3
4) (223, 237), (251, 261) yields 2.6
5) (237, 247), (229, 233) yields -3.7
